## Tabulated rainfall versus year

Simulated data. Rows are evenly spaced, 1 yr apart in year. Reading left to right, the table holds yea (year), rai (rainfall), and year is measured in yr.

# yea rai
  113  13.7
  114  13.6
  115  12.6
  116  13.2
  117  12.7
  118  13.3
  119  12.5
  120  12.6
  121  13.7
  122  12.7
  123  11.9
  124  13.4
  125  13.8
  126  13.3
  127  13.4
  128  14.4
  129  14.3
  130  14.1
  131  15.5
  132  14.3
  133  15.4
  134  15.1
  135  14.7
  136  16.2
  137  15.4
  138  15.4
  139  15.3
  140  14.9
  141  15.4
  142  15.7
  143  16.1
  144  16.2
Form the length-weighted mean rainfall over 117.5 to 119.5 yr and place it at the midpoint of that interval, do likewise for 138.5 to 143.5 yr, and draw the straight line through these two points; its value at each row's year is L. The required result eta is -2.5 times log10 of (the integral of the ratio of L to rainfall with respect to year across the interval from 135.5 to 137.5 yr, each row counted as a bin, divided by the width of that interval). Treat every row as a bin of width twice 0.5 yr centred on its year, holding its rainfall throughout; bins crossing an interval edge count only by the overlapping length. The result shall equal 0.058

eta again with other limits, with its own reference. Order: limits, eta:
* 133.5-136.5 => 0.037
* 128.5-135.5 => 0.023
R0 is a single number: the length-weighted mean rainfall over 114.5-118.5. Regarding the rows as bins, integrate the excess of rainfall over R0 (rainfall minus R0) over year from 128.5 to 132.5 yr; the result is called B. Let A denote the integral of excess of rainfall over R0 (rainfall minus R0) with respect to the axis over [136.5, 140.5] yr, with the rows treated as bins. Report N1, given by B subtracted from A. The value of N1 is 3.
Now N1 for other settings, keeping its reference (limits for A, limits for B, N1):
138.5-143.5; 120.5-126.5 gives 12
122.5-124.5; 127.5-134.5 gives -13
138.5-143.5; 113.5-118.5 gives 12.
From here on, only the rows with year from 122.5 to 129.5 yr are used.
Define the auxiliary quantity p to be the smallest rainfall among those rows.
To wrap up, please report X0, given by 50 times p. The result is 595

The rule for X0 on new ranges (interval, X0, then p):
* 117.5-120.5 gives 625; 12.5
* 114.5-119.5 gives 625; 12.5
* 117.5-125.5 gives 595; 11.9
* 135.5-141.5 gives 745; 14.9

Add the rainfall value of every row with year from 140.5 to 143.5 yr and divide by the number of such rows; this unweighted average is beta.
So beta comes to 15.7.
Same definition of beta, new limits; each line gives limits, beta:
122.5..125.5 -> 13.0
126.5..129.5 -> 14.0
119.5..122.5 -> 13.0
